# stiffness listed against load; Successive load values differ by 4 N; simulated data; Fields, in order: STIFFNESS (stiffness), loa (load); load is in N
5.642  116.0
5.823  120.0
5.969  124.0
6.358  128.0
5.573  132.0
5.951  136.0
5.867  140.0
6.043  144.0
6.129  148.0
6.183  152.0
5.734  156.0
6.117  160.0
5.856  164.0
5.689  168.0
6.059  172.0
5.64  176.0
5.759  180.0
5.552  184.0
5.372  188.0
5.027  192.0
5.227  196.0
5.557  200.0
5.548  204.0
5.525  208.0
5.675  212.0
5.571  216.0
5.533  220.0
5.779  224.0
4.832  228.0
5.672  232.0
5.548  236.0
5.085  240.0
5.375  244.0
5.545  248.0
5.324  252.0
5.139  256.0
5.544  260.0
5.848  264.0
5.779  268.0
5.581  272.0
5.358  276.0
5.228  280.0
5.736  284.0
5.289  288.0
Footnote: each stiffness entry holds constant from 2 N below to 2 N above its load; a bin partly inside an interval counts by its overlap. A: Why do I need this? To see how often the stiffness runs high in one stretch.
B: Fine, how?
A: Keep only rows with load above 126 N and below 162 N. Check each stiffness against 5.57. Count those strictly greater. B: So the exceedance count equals 9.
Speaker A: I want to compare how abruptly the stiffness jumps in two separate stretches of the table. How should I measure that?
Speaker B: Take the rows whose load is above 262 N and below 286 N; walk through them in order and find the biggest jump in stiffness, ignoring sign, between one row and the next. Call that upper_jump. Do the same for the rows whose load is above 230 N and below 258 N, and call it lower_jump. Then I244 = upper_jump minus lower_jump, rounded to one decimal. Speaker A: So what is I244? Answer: 0.0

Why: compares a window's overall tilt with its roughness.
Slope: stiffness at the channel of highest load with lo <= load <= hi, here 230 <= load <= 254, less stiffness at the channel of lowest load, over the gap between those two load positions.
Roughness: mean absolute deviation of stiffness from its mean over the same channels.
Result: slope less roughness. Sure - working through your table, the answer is -0.181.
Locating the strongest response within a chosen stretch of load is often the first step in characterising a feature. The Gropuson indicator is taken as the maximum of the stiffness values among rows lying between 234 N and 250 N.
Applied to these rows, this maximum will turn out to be 5.548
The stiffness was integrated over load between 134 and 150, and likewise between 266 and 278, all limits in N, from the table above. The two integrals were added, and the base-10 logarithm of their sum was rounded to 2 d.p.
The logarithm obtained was 2.21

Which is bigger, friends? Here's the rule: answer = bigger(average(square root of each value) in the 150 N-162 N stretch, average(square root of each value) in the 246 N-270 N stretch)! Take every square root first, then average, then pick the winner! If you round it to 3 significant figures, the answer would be 2.45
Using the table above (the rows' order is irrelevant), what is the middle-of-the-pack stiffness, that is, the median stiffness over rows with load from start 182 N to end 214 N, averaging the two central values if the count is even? 5.5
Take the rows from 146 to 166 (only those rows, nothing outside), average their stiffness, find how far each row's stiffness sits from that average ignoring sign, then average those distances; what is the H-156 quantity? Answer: 0.17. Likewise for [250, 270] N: 0.24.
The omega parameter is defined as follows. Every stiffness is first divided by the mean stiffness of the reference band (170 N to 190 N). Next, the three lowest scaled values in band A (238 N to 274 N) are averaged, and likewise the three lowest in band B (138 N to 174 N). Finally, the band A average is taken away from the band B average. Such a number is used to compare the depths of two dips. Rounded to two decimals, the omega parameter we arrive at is 0.10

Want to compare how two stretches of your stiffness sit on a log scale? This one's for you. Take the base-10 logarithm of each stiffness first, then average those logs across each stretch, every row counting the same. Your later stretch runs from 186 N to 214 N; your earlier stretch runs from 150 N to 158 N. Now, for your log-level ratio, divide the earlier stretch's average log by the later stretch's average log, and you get 1.06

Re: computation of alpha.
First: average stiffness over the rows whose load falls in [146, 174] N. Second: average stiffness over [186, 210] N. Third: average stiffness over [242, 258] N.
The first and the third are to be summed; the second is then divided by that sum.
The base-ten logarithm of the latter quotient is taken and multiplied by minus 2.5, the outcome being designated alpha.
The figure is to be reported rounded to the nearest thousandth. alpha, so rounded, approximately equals 0.808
